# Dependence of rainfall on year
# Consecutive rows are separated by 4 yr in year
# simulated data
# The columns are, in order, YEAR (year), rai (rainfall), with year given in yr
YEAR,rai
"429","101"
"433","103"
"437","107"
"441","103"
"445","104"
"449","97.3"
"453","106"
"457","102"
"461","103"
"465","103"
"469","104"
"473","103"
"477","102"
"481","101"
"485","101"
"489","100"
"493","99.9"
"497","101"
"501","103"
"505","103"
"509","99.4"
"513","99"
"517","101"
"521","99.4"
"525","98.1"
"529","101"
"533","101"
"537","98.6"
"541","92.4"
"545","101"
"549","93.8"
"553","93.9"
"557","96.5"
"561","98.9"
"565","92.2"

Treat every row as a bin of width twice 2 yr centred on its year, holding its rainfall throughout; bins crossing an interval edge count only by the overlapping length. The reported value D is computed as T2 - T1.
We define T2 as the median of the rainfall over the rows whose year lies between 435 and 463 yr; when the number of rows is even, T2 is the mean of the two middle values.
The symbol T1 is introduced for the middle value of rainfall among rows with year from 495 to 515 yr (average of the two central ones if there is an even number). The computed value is 2.0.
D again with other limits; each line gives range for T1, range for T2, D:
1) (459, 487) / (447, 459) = -1.0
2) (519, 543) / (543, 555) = -5.1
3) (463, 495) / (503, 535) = -1.3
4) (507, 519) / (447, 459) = 2.6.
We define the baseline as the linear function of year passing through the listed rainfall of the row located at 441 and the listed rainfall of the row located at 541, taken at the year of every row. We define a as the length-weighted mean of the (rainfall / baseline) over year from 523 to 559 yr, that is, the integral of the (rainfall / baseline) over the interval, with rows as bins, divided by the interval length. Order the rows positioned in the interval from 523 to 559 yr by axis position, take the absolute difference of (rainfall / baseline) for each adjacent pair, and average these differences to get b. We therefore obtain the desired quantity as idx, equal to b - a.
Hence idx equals -1.01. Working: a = 1.05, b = 0.042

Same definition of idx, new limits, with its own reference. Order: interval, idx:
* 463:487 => -1.02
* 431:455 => -0.96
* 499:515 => -1.04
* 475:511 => -1.03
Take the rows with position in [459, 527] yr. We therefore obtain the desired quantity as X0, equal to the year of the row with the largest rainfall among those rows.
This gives 469 yr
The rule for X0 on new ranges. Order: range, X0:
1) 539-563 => 545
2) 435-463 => 437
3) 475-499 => 477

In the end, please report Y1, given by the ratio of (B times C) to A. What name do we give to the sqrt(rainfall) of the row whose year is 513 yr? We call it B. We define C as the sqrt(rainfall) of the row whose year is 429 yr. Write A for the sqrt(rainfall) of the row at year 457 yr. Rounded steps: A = 10.1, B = 9.9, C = 10.05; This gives 9.9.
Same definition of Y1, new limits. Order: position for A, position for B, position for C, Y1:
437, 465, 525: 9.7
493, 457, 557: 9.9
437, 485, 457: 9.8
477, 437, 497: 10.3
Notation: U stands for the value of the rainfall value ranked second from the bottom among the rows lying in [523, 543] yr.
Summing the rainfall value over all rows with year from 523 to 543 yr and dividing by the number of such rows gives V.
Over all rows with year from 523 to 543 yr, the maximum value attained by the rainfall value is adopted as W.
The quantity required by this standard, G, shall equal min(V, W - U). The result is 2.9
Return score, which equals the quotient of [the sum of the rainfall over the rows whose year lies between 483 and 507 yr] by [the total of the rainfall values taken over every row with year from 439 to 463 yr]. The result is 0.99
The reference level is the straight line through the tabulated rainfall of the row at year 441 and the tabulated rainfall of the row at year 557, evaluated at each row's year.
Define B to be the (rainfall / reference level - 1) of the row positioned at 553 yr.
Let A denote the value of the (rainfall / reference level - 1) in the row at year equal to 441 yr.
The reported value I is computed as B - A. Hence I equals -0.029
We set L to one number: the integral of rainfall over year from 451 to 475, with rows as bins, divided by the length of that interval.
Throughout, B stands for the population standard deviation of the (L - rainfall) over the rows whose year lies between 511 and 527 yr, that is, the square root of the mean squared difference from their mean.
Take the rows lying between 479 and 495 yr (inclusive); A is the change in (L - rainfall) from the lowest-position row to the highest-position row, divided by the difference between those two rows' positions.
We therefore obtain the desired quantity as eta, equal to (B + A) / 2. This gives 0.6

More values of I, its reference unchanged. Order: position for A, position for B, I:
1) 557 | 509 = 0.002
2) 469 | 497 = -0.014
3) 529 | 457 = -0.031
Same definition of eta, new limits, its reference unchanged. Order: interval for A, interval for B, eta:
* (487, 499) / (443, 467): 1.3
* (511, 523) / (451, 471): 0.7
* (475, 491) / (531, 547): 1.8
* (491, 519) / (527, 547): 1.6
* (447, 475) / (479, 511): 0.5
